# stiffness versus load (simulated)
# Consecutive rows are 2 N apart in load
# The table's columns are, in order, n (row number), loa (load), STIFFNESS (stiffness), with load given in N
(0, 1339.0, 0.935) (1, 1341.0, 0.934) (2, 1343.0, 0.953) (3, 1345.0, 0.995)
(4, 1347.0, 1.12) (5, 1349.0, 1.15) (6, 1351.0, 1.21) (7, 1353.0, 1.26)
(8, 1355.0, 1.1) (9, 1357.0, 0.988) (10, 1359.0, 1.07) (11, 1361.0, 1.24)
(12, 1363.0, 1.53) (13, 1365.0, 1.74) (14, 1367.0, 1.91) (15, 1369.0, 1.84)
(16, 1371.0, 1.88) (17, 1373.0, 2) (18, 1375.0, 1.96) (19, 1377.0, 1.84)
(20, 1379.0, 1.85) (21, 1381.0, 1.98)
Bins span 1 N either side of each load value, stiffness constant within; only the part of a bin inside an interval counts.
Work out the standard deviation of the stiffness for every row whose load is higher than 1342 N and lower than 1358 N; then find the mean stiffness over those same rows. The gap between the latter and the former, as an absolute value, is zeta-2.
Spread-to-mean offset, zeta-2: 0.99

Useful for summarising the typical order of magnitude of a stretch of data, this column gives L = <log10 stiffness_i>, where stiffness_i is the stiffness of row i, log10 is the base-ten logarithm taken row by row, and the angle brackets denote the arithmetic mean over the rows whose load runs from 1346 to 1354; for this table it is 0.07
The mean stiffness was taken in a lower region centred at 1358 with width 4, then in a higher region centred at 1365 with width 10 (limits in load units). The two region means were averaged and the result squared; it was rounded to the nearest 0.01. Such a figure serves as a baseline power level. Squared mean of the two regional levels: 1.80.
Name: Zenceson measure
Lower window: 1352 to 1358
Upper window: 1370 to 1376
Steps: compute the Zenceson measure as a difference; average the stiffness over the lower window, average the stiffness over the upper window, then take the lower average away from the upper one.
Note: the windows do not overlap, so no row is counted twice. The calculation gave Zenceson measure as 0.83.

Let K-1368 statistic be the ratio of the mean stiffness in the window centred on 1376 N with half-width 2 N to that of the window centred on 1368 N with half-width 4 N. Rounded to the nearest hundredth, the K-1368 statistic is 1.03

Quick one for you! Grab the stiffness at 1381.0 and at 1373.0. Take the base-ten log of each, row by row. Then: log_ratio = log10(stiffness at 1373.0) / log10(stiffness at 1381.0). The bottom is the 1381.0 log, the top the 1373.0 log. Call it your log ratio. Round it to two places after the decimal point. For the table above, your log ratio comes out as 1.01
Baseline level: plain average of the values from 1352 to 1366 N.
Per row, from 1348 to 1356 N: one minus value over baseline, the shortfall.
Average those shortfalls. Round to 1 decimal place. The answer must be 0.1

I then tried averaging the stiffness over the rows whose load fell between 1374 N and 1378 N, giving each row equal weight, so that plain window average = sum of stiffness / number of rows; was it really 1.9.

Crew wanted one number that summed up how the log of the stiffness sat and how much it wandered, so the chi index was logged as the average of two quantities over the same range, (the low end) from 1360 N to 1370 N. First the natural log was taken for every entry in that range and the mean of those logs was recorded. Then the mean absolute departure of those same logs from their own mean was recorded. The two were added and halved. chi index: 0.31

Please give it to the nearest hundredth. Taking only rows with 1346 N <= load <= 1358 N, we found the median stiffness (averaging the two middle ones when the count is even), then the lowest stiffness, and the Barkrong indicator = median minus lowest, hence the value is 0.15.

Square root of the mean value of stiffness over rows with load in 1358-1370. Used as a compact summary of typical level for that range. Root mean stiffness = 1.25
